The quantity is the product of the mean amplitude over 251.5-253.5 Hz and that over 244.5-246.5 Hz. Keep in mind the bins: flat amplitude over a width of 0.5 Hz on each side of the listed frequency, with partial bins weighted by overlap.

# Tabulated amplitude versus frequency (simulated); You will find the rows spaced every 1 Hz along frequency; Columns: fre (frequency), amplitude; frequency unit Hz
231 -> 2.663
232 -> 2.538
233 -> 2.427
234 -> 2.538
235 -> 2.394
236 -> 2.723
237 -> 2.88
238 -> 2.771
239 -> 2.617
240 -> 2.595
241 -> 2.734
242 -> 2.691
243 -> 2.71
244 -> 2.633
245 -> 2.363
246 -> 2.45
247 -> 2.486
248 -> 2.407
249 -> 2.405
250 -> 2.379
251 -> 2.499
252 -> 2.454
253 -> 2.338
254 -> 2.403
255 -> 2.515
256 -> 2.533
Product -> 5.8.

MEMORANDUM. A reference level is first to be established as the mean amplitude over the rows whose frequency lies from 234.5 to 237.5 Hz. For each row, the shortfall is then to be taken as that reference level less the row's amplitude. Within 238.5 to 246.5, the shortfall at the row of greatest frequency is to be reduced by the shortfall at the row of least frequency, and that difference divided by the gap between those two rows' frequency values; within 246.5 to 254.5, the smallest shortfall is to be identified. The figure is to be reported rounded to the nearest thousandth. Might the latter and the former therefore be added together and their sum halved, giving 0.095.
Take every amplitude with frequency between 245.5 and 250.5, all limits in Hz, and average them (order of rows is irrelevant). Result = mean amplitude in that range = 2.43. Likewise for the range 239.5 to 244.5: 2.67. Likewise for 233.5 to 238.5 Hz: 2.66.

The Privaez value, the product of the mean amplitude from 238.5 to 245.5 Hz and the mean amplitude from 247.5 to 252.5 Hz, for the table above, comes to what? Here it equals 6.36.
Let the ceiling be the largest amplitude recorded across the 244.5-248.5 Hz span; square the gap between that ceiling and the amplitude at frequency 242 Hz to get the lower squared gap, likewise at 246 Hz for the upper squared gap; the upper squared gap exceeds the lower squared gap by -0.041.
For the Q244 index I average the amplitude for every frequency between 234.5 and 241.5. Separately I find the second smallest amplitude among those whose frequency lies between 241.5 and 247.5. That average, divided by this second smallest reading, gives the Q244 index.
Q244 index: 1.09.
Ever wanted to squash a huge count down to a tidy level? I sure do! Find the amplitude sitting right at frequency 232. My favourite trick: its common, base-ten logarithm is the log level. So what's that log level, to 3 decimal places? 0.404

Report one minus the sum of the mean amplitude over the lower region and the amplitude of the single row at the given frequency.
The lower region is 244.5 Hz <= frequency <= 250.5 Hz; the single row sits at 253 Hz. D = -3.75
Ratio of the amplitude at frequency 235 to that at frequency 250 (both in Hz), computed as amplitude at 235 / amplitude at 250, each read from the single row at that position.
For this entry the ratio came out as 1.01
